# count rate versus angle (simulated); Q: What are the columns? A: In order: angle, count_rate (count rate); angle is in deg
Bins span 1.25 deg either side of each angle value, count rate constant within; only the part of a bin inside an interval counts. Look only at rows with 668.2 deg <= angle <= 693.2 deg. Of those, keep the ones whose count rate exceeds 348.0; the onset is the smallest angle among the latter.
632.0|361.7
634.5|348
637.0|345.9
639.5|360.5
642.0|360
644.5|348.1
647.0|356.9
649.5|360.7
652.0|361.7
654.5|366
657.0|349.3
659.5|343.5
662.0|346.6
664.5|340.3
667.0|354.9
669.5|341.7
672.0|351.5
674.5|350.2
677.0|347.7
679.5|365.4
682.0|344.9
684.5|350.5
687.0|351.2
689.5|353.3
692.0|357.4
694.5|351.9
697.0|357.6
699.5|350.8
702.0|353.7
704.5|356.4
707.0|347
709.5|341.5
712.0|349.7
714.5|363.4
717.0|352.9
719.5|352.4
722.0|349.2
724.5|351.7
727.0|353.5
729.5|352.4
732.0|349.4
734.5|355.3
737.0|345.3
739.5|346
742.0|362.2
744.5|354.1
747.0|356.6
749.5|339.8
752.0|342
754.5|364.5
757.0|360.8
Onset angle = 672.0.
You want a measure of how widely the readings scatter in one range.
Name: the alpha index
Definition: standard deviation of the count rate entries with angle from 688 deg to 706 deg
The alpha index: 3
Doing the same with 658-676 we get 5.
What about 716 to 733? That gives 2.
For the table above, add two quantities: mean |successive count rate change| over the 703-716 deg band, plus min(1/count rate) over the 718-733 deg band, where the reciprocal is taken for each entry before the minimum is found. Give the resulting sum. 9.2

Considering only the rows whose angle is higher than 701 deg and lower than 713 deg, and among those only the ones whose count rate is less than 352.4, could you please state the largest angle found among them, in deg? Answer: 712.0 deg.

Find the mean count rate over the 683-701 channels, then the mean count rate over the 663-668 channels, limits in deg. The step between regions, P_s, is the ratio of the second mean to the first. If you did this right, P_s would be 0.98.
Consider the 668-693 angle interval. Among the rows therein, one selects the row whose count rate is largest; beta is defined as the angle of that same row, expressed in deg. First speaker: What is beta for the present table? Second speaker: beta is 679.5 deg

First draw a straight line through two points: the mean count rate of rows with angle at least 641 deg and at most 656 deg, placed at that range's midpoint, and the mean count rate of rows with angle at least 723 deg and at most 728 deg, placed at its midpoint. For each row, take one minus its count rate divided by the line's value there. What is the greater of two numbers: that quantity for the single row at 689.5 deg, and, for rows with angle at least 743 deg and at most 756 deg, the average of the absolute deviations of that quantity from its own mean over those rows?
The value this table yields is 0.024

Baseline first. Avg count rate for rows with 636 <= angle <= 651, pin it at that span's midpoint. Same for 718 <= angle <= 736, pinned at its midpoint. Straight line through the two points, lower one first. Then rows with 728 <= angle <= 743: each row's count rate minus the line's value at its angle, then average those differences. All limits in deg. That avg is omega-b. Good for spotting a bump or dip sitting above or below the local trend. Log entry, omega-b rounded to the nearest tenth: 0.1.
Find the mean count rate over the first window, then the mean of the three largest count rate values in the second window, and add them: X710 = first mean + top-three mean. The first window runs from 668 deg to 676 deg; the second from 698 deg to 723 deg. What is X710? 706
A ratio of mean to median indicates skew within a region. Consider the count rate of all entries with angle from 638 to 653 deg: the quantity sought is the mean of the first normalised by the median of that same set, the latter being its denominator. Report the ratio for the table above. 0.99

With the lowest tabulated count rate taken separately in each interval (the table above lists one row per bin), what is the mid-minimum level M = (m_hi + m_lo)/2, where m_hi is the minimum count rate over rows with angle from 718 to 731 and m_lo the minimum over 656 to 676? 345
